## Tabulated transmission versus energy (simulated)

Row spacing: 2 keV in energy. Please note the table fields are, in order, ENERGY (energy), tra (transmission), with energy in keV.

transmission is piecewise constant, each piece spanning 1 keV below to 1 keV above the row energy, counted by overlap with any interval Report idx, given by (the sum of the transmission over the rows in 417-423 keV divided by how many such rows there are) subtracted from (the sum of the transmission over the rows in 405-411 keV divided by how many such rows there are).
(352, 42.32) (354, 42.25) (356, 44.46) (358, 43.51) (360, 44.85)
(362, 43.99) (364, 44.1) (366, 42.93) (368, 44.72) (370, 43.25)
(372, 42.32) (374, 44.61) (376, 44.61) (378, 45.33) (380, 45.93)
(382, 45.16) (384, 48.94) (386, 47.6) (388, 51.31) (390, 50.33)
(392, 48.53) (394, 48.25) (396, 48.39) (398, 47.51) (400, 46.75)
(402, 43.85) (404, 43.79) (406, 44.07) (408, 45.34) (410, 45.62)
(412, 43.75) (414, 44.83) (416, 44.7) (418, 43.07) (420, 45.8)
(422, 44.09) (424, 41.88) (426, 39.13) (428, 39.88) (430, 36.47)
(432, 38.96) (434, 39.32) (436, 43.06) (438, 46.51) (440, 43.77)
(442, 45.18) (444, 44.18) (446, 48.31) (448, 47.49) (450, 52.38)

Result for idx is 1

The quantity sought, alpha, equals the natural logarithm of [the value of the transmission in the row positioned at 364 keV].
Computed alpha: 3.79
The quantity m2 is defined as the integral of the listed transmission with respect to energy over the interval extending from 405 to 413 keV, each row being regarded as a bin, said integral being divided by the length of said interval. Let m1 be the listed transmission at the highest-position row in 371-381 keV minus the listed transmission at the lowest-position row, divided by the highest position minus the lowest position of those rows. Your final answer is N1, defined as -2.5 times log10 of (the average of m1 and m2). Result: -3.38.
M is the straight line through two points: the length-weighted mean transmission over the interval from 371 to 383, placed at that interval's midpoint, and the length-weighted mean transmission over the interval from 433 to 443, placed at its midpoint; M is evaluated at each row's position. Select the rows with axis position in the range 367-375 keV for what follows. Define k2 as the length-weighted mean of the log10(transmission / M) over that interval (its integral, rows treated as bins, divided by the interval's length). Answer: -0.010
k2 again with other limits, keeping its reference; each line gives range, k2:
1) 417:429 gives -0.016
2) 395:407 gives 0.014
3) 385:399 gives 0.041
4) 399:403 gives 0.010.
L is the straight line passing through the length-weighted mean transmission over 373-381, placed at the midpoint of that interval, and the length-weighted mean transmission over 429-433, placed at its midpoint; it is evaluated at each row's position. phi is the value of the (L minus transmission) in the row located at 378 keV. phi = -0.3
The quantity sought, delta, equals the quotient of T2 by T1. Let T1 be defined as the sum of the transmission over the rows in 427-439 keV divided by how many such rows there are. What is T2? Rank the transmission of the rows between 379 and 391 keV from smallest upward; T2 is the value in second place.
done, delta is 1.13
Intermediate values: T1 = 40.7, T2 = 45.93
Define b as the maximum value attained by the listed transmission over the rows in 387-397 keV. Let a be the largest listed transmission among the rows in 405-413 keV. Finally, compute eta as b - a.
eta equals 6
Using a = 45.62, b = 51.31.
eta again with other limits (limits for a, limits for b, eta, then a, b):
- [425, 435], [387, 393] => 11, 39.88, 51.31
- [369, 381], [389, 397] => 4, 45.93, 50.33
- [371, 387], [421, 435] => -5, 48.94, 44.09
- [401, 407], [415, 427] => 2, 44.07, 45.8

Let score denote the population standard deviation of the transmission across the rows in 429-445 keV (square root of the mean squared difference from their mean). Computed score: 3.3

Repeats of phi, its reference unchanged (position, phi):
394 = -5.5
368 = 1.6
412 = -3.4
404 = -2.4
